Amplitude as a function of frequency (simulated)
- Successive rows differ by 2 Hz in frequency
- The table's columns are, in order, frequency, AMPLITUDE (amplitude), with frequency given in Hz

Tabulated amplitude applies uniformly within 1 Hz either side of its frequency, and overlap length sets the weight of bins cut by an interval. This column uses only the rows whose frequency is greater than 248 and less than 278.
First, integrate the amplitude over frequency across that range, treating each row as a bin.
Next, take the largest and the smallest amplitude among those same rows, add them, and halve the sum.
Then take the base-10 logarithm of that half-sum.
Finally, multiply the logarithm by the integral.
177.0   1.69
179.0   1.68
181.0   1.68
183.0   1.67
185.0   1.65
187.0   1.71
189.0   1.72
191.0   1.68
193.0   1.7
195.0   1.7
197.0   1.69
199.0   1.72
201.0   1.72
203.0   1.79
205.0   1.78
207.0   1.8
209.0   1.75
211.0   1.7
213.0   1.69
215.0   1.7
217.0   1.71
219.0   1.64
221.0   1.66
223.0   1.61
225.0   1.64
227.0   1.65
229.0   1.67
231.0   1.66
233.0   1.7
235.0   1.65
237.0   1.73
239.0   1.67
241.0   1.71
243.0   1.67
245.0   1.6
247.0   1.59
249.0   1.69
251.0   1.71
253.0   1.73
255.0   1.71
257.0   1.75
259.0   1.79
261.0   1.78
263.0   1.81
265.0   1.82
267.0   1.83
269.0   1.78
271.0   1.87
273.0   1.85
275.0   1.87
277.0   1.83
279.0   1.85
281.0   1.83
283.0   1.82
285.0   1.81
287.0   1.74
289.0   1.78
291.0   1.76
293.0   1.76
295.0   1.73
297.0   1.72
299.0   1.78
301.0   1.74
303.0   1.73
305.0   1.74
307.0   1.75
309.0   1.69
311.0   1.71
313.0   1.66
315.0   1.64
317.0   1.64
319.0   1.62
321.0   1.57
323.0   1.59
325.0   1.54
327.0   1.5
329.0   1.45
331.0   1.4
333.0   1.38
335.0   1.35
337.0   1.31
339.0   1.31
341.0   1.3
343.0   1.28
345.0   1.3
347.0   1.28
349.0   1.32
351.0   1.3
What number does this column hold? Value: 13.4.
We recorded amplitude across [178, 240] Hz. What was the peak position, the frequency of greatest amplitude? 207.0 Hz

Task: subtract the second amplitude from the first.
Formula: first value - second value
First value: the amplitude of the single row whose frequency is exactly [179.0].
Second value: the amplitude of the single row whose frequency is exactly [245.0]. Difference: 0.080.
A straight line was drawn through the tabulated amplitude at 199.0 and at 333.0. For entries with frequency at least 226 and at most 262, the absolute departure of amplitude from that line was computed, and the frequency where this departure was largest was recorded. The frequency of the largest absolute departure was 259.0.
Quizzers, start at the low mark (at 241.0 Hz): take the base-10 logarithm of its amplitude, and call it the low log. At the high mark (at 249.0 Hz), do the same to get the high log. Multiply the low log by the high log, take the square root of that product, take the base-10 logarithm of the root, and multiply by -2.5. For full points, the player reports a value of 1.59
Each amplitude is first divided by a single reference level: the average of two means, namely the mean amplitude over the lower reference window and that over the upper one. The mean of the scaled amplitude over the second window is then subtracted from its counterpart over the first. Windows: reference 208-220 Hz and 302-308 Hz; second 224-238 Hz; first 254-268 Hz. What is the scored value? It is 0.066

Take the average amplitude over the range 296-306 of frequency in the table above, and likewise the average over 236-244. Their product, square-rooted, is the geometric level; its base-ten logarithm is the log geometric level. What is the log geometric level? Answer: 0.235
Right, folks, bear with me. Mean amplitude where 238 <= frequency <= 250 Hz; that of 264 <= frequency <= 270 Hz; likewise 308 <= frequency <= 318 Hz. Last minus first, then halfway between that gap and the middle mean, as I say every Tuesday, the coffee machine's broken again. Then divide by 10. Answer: 0.091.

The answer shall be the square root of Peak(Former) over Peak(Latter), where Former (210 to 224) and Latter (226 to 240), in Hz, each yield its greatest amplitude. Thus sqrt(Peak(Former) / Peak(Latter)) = 0.99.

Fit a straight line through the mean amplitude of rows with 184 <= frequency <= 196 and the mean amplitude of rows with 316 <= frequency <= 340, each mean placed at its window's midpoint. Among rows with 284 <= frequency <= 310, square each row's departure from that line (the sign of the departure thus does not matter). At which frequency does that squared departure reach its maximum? 285.0 Hz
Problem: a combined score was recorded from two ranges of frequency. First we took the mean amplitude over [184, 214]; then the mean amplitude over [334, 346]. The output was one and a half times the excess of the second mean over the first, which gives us -0.6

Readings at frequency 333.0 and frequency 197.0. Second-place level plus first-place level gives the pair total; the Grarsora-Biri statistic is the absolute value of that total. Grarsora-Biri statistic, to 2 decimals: 3.07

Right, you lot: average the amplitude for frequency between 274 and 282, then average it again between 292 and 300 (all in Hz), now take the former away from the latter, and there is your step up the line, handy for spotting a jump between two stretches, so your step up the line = -0.10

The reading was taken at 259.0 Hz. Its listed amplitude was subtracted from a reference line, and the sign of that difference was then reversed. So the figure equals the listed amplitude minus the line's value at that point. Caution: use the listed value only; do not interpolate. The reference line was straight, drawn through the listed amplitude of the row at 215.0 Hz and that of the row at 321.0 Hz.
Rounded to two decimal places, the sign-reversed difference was 0.14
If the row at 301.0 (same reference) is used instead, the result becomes 0.15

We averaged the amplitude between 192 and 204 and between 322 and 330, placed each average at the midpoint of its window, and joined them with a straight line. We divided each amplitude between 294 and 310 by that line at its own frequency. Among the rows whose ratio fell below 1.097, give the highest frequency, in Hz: 309.0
